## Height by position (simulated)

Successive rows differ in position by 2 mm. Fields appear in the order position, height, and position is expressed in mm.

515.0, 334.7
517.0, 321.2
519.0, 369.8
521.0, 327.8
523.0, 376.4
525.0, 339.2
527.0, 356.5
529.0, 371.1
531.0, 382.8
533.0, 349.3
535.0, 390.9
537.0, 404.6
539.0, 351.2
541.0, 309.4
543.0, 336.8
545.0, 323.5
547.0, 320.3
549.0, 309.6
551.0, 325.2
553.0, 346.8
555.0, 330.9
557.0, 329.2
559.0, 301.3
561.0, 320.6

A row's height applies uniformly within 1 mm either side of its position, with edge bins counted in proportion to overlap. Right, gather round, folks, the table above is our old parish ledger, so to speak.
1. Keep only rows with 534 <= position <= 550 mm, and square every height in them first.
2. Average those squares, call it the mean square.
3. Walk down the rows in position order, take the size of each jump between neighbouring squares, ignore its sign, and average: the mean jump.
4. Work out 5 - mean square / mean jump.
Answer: -2.3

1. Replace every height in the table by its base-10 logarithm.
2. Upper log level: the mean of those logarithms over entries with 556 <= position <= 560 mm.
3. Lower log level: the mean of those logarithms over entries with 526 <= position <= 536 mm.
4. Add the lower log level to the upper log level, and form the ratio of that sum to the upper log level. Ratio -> 2.028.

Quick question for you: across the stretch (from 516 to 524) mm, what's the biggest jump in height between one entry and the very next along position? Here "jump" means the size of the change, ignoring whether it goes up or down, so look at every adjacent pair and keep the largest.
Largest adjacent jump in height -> 49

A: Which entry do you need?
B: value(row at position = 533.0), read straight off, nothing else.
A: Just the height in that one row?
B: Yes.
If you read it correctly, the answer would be 349.3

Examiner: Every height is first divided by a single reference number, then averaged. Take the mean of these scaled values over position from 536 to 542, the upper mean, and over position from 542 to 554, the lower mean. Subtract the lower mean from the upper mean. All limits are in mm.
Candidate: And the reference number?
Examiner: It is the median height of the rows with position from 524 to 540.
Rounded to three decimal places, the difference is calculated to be 0.077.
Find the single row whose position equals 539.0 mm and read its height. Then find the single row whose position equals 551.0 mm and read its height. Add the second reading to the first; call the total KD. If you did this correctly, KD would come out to 676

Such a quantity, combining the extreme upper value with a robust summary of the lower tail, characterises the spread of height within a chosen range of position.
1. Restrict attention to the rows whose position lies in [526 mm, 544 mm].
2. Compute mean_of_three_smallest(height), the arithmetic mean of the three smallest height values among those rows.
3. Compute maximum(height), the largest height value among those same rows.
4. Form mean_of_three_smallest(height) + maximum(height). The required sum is 736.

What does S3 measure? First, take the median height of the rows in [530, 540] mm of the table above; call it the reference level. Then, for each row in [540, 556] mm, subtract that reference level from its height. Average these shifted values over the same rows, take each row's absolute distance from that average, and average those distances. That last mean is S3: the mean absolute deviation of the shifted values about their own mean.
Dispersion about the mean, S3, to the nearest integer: 10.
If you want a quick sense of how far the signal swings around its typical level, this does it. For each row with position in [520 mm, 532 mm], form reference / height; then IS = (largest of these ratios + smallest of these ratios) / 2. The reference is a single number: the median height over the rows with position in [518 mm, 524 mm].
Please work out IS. 1.05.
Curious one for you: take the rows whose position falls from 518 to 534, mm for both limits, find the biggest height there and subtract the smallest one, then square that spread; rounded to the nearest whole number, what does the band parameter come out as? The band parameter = 3025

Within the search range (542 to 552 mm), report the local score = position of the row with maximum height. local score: 543.0 mm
